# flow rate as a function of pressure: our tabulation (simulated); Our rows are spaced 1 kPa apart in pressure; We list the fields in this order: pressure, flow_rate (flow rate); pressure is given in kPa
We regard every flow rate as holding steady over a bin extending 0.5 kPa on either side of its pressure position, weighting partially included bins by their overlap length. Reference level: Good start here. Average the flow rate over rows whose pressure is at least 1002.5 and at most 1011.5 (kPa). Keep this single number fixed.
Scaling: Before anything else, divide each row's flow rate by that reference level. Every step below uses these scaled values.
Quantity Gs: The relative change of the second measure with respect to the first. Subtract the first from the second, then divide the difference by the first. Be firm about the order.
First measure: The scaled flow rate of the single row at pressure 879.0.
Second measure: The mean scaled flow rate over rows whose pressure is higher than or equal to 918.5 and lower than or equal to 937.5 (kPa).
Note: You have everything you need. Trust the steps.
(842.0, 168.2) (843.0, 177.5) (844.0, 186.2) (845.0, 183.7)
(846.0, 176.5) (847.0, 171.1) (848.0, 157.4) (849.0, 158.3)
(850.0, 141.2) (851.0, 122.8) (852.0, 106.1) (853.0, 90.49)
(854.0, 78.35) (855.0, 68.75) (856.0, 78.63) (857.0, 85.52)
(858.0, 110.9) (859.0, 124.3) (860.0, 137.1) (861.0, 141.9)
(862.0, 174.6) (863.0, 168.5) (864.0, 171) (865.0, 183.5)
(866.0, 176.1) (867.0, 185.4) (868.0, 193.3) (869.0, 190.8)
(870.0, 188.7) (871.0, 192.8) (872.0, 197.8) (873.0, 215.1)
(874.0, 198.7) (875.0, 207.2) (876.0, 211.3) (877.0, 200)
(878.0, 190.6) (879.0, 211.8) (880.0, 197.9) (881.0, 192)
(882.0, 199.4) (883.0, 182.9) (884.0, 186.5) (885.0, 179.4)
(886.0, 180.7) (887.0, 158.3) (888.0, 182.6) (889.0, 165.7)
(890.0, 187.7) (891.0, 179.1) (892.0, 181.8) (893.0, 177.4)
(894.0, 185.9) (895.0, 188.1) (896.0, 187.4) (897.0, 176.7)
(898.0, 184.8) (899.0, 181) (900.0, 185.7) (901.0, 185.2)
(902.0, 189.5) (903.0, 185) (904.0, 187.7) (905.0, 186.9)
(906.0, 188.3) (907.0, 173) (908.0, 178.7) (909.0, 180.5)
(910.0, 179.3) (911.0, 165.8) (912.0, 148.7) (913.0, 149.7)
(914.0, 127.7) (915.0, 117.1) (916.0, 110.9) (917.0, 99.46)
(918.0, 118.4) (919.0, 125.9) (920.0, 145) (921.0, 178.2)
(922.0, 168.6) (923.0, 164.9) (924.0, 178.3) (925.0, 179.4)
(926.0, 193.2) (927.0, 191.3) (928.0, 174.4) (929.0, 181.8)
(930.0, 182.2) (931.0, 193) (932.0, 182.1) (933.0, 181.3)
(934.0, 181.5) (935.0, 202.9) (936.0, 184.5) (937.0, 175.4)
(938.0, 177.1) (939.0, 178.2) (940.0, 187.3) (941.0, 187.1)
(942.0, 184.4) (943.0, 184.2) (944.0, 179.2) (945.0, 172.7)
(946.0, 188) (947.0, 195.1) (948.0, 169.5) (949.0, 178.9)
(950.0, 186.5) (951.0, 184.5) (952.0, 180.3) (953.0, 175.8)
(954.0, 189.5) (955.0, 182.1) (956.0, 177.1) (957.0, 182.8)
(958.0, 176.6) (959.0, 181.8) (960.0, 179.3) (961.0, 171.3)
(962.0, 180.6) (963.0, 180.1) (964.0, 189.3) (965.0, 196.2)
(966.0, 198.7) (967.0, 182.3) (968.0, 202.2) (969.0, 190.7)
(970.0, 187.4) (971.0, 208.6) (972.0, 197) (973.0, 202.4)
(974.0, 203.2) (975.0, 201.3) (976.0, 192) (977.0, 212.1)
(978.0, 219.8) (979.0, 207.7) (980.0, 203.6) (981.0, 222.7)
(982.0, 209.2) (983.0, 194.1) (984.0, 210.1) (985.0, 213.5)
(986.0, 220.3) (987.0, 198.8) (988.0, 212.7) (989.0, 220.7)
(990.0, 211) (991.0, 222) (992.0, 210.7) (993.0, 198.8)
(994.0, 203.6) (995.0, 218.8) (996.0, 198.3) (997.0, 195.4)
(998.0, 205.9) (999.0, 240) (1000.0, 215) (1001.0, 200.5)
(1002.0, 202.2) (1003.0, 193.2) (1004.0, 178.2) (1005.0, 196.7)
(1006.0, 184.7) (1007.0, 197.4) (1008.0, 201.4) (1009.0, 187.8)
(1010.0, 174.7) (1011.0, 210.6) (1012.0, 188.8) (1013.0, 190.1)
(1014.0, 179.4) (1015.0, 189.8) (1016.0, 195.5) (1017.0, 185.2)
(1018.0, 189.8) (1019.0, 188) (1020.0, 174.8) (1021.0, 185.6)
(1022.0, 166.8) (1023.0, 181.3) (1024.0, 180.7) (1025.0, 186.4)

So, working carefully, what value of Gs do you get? -0.16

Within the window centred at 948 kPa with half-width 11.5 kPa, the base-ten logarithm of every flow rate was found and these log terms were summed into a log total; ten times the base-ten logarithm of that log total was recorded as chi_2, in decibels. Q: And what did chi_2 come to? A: 17.16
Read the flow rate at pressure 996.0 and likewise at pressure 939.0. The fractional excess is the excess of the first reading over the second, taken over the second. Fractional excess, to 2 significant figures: 0.11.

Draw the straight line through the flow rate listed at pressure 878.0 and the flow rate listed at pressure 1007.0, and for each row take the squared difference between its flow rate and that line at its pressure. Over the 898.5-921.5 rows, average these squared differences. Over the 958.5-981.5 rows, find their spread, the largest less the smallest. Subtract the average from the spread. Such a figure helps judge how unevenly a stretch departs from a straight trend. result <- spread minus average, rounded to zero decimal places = -1174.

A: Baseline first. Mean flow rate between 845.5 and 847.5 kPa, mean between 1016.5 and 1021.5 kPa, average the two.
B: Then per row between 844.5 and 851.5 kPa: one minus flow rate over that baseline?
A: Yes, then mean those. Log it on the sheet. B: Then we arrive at 0.11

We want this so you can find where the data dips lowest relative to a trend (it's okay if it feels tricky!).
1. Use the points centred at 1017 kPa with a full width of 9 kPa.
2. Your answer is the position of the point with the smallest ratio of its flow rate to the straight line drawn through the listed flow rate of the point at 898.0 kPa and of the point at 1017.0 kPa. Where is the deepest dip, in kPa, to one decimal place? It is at 1020.0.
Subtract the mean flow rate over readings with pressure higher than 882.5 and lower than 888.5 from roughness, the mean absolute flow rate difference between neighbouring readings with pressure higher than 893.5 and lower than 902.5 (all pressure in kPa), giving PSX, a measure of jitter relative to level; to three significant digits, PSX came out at -174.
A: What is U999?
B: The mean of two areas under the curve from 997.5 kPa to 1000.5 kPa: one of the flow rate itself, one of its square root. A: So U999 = 353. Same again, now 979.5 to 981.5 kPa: 228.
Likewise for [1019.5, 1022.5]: 283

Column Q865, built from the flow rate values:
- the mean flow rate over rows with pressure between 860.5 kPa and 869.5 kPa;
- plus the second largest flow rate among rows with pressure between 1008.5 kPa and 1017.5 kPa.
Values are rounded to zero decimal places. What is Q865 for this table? 372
